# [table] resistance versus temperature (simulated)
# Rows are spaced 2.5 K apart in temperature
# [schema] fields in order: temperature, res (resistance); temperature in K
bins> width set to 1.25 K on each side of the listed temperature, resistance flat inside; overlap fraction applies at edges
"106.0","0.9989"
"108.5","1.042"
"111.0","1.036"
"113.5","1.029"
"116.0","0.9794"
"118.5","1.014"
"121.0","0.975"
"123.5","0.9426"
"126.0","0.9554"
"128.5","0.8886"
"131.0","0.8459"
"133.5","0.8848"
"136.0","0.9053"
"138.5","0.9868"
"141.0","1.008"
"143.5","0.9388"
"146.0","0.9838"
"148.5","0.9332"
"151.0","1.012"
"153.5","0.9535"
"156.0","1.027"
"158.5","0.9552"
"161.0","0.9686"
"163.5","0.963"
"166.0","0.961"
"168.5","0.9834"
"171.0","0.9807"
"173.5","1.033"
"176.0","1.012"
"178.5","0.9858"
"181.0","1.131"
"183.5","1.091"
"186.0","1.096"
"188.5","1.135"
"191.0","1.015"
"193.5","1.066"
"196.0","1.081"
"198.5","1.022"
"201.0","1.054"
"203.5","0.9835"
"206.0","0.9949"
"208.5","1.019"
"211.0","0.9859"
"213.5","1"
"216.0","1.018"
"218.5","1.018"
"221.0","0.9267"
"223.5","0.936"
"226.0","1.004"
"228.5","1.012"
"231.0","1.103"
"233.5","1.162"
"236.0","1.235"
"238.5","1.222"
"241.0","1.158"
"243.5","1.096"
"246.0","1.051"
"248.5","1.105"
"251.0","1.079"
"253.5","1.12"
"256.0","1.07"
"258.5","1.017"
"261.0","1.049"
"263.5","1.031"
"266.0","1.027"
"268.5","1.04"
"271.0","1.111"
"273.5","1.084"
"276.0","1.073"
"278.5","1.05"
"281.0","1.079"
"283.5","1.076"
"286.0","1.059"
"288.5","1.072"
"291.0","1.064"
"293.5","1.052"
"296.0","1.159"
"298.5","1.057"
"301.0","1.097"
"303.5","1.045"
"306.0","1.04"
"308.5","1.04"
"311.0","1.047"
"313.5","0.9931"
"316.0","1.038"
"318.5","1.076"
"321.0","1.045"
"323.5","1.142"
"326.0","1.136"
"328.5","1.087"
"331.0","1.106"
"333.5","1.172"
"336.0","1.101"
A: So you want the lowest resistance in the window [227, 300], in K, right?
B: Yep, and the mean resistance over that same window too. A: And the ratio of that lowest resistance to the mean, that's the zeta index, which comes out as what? 0.93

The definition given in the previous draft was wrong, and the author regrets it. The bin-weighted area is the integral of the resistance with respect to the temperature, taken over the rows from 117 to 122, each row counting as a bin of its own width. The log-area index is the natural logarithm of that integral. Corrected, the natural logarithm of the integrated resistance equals 1.60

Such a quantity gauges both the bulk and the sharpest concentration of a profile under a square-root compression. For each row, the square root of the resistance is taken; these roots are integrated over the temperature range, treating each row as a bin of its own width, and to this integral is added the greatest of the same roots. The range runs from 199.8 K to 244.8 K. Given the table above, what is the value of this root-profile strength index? 47.22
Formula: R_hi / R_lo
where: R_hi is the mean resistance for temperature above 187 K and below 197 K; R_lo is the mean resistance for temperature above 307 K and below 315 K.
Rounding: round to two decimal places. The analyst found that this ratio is 1.05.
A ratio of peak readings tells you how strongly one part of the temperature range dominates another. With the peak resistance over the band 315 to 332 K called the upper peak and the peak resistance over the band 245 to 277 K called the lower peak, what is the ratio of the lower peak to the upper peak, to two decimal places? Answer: 0.98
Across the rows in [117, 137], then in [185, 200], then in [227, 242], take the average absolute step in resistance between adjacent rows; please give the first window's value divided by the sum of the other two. 0.31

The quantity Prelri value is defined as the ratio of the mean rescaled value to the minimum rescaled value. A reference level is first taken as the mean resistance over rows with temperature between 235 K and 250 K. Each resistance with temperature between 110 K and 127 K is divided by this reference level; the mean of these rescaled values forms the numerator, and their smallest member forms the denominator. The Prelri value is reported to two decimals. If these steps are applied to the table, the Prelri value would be 1.05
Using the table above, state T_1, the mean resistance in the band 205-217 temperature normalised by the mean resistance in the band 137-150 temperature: 1.03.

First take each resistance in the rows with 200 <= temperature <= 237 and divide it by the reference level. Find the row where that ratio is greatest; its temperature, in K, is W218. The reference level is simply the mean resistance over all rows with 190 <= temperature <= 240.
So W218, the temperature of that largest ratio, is 236.0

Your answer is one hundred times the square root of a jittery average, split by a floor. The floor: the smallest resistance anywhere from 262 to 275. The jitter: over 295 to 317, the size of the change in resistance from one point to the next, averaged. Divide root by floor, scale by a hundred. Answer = 19.0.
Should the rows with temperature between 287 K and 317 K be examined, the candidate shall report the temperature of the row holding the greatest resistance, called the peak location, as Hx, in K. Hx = 296.0 K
